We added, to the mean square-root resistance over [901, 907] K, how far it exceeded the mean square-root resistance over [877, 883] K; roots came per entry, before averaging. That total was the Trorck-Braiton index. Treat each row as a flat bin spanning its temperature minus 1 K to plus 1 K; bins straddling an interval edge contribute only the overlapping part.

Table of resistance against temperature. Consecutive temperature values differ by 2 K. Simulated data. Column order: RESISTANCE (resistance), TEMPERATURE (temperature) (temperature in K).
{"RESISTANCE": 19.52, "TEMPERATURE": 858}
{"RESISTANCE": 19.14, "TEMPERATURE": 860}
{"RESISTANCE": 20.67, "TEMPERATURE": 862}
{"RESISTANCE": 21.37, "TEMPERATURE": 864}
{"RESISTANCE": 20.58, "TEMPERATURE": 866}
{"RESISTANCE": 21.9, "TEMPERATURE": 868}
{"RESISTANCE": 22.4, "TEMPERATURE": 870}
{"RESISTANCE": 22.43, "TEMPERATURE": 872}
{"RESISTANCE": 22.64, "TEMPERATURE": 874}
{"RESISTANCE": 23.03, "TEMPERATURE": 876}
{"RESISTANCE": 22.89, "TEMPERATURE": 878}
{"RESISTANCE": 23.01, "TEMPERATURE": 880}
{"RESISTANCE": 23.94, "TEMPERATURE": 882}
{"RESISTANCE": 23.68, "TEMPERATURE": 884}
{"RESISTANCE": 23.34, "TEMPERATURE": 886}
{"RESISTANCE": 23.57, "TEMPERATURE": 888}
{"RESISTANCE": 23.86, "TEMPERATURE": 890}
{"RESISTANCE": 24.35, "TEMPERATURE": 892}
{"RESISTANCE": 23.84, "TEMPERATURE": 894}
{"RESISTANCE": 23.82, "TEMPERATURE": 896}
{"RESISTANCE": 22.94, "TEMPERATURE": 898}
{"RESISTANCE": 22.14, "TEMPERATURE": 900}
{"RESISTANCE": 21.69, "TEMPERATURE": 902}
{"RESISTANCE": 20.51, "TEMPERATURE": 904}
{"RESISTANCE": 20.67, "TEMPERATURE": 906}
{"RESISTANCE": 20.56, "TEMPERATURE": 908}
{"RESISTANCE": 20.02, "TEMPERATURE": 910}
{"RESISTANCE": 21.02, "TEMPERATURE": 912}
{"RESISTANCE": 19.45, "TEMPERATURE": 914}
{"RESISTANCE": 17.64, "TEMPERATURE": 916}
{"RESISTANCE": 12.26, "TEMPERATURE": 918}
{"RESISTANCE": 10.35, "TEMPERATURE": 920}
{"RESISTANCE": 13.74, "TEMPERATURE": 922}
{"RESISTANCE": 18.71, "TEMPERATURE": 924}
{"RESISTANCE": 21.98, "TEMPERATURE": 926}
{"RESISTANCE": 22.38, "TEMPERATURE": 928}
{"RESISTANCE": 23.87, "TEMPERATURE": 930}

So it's 4.33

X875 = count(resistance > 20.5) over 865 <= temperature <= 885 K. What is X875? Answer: 10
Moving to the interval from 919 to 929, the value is 2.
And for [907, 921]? 2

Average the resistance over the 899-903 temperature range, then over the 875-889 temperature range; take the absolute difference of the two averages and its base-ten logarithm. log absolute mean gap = 0.2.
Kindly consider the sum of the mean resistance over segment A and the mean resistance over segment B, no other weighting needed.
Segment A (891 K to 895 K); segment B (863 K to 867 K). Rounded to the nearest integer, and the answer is 45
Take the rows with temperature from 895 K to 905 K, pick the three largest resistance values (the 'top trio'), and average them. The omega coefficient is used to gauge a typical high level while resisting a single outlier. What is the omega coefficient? 23.0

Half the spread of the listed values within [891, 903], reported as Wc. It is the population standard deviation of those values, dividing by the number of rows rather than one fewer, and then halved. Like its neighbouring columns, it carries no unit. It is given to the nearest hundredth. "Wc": 0.48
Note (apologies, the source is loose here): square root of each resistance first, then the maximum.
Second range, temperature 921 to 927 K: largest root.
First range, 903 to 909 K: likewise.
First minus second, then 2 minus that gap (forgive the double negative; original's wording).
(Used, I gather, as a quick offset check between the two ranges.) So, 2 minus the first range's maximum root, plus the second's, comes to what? 2.14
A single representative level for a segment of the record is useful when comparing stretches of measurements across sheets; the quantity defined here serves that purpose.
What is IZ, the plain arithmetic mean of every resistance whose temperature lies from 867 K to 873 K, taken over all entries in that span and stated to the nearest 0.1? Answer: 22.2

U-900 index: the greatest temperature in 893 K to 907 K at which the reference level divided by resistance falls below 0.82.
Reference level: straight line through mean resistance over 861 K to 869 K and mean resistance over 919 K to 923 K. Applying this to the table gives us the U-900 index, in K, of 906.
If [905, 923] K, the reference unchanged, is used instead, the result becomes 916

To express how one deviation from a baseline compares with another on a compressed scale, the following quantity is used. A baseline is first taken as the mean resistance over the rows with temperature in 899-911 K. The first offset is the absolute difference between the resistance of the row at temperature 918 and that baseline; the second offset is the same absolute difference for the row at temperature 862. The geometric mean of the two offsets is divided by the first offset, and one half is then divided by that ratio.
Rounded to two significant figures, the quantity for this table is 2.9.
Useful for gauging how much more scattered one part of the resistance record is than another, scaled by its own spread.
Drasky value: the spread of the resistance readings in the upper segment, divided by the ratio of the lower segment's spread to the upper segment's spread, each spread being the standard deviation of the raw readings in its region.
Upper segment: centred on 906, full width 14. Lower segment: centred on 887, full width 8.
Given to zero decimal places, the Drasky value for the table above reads 2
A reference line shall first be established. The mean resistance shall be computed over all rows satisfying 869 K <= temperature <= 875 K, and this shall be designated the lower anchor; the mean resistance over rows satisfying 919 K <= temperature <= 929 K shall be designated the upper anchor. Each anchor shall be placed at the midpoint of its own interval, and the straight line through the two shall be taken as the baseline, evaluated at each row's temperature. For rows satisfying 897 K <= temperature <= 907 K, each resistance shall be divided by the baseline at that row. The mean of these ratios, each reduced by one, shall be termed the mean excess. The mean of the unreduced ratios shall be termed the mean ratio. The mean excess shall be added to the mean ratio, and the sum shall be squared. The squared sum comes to 1.5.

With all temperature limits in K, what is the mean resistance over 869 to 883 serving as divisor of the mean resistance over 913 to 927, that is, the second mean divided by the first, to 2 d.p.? 0.71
